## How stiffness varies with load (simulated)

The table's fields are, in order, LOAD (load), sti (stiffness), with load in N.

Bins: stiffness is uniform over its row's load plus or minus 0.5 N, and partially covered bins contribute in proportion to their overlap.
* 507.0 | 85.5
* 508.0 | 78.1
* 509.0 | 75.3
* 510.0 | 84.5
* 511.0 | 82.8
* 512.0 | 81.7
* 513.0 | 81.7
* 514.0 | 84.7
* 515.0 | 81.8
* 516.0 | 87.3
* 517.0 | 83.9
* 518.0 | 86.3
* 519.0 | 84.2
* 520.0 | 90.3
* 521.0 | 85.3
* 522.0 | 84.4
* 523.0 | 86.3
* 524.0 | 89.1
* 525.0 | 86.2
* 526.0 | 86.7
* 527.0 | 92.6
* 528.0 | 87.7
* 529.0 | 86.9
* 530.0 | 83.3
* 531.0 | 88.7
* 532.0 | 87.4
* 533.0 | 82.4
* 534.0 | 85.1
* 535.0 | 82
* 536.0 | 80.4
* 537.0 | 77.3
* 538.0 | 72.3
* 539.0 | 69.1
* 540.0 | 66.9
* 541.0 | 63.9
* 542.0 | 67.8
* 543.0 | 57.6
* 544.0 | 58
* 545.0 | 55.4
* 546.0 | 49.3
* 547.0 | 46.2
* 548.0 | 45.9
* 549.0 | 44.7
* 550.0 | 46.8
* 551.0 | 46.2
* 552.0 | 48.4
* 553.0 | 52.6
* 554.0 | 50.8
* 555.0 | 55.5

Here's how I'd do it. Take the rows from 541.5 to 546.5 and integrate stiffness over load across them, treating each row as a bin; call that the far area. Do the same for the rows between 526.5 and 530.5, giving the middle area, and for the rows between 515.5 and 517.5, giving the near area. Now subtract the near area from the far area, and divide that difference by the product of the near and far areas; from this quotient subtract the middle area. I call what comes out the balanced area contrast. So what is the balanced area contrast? -350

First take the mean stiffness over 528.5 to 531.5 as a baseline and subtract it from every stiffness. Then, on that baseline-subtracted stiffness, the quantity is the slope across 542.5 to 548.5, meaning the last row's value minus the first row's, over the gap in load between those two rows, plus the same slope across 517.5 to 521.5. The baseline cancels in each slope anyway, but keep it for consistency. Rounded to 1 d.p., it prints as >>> -2.7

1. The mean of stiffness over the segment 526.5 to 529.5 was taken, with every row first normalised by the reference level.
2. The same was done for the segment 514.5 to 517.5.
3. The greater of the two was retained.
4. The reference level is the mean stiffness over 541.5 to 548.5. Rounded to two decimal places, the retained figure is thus 1.64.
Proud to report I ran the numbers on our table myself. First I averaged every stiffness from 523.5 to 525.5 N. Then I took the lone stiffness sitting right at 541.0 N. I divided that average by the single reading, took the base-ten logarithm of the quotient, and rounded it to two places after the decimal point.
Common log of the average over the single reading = 0.14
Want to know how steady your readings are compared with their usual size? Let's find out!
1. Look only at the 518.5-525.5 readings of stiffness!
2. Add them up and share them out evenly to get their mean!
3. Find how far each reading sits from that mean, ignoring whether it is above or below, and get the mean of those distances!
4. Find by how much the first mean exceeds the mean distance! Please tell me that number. 85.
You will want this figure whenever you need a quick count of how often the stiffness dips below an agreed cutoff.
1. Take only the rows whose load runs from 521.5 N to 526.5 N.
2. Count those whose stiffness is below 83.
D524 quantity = 0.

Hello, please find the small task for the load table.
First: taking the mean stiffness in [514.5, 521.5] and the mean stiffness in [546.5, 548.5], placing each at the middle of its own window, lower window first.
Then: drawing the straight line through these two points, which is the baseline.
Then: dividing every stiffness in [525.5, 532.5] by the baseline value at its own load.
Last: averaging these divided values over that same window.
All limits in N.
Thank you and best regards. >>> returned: 1.24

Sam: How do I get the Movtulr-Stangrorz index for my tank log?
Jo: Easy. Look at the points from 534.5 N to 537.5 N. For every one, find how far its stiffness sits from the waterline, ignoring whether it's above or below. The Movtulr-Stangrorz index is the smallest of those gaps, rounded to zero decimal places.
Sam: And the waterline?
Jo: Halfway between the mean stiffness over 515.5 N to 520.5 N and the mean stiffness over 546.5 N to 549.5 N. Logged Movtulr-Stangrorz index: 11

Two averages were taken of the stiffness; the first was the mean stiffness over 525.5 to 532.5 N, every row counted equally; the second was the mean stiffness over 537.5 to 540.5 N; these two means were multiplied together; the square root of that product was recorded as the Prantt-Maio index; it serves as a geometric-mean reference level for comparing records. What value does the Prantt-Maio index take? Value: 78.0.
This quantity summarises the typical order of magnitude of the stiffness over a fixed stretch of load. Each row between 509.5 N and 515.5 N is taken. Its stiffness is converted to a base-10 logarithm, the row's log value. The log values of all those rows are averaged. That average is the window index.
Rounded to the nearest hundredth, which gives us 1.92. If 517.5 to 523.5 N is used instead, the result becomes 1.94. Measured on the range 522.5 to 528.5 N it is 1.94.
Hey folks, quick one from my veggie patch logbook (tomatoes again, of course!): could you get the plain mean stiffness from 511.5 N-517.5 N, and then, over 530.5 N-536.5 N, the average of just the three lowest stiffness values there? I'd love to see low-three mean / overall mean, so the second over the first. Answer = 0.98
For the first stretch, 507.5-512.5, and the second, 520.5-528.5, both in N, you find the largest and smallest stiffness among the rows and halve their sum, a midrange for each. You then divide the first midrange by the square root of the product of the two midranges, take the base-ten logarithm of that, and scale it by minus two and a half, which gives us 0.06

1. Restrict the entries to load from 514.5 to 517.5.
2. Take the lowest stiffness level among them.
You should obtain 81.8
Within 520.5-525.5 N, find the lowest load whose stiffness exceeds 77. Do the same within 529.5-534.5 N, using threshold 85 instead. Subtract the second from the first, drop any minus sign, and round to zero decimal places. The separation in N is 10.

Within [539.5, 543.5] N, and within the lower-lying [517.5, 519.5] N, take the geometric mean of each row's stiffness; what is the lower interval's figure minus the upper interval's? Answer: 21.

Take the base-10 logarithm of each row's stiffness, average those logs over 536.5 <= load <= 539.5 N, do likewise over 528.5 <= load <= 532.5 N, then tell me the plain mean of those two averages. 1.90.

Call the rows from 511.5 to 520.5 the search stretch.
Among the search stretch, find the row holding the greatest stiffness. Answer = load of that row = 520.0 N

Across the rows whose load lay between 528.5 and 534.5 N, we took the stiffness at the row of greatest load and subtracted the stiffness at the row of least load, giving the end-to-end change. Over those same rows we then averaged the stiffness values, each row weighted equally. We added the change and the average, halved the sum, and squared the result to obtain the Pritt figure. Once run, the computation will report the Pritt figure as 1757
